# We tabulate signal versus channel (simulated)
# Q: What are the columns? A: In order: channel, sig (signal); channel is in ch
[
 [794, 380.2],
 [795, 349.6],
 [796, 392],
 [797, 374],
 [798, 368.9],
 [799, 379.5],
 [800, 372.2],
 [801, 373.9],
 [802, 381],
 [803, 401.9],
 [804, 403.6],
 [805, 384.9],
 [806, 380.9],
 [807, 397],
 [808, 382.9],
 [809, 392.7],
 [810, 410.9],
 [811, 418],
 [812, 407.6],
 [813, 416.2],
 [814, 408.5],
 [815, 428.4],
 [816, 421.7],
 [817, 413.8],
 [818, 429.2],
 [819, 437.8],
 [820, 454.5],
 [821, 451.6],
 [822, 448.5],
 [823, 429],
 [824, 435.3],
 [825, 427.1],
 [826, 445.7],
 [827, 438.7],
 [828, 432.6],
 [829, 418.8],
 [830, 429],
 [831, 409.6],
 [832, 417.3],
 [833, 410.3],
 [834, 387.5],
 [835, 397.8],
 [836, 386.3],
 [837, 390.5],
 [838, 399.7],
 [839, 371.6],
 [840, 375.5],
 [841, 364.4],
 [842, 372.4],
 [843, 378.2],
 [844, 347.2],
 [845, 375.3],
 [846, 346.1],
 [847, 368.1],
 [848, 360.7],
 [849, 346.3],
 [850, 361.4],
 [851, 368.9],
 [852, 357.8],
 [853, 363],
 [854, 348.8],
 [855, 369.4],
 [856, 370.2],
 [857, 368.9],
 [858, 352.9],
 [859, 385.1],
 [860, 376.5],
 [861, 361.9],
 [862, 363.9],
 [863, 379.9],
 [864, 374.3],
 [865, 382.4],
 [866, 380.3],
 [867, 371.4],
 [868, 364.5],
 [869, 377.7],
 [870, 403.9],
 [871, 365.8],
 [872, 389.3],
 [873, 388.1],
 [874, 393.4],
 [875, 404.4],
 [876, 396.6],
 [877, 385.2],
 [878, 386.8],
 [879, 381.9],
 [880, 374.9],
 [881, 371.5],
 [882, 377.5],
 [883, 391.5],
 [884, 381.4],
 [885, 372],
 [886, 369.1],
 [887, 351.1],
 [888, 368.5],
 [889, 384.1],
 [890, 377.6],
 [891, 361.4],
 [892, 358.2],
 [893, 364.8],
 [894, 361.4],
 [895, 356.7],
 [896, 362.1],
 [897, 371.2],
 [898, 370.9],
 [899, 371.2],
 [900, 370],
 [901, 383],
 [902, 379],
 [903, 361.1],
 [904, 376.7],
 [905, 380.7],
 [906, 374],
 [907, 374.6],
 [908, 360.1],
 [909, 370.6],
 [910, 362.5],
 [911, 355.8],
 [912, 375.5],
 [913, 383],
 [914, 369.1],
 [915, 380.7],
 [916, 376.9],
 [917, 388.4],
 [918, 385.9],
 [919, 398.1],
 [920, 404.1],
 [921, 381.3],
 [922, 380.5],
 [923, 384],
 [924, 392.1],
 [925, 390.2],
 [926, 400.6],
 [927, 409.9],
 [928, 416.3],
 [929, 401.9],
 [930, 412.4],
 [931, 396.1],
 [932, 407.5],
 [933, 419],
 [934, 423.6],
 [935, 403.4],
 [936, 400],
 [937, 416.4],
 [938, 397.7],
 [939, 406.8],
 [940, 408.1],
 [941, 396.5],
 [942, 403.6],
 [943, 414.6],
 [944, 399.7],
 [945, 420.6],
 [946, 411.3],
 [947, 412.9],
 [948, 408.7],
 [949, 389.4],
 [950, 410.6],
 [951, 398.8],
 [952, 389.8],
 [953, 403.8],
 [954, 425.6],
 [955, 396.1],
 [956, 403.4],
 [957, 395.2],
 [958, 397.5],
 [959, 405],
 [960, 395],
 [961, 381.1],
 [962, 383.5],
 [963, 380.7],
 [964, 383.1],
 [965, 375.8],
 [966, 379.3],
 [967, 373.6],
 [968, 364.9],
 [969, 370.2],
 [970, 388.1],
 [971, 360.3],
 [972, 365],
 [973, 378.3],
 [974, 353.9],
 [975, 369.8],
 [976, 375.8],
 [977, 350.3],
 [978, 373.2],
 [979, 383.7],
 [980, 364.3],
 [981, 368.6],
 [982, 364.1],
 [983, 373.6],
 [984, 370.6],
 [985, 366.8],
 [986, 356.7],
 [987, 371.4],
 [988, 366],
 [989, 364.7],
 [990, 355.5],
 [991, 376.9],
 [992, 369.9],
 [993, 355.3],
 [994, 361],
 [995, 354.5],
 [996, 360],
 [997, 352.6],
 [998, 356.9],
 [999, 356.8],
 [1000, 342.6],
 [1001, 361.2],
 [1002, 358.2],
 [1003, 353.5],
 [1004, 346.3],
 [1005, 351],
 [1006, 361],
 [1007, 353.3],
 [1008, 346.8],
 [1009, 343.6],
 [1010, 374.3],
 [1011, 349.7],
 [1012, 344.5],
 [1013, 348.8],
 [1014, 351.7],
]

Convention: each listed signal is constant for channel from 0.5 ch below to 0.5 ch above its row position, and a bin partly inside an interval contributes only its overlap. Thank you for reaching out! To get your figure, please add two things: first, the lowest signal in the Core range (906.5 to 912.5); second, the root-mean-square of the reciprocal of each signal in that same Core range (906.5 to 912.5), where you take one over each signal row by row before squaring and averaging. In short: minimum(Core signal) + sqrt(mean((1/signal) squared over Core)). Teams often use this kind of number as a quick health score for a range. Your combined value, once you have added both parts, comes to 356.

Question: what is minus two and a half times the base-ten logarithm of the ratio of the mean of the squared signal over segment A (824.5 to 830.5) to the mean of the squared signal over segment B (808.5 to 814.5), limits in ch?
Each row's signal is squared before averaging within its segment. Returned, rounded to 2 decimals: -0.12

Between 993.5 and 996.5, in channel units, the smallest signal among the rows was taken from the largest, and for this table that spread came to 6.5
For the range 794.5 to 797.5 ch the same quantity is 42.4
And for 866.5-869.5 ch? 13.2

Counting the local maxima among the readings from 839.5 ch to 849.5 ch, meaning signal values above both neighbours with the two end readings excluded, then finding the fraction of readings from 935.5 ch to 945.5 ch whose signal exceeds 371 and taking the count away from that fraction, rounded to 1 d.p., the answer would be -2.0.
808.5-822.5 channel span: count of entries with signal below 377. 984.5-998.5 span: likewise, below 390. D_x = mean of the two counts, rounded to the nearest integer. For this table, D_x 7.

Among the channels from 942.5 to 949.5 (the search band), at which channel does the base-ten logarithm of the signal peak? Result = 945 ch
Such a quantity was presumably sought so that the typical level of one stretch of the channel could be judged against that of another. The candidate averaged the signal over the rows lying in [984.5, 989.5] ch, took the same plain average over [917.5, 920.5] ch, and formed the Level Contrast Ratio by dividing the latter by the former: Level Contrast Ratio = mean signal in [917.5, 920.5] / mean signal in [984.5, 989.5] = 1.08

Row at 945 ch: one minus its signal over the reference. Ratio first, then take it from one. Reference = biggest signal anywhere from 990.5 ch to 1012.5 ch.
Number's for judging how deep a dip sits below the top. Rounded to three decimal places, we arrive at -0.116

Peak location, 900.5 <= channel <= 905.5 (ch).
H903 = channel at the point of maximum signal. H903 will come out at 901 ch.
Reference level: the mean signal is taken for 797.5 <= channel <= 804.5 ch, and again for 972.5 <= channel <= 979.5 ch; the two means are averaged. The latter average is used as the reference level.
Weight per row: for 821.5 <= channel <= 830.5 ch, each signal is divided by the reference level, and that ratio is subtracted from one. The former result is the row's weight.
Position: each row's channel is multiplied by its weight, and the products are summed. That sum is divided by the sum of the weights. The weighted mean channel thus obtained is 825.8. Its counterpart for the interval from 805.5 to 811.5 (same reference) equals 809.4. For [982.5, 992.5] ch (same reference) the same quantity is 987.7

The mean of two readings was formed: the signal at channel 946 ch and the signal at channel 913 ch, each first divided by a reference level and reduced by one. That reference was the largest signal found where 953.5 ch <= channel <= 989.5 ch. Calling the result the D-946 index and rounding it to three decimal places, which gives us -0.067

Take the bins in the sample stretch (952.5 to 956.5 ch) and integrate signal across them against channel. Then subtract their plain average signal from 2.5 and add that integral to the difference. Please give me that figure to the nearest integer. 1224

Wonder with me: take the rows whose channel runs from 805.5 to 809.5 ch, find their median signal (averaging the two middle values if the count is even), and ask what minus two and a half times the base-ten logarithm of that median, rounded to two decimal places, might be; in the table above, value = -6.47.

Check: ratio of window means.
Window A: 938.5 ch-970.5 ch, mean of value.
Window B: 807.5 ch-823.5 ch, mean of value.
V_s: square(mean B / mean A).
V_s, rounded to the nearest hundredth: 1.14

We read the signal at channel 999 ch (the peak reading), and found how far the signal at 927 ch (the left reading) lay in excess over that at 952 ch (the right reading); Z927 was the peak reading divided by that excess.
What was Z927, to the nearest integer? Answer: 18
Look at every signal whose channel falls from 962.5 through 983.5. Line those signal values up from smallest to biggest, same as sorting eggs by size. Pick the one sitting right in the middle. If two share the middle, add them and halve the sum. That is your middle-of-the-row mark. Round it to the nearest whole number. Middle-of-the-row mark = 373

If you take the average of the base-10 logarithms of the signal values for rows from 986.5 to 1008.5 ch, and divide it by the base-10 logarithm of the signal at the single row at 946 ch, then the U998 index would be 0.98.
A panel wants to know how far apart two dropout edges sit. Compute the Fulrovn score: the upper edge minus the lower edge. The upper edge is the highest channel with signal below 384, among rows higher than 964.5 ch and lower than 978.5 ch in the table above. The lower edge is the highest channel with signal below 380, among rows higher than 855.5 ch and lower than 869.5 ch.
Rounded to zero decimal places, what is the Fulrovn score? 109 ch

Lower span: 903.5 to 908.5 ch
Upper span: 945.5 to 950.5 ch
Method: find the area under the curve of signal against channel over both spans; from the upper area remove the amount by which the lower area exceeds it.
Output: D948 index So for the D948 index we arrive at 2200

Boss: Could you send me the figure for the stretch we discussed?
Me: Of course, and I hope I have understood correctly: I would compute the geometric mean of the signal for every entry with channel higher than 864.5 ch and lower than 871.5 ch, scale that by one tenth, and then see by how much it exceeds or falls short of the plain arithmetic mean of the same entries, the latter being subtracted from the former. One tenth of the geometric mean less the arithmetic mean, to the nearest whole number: -340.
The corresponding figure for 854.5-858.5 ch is -329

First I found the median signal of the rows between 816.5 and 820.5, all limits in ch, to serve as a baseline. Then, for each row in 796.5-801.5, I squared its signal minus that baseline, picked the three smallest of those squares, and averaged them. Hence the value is 3336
